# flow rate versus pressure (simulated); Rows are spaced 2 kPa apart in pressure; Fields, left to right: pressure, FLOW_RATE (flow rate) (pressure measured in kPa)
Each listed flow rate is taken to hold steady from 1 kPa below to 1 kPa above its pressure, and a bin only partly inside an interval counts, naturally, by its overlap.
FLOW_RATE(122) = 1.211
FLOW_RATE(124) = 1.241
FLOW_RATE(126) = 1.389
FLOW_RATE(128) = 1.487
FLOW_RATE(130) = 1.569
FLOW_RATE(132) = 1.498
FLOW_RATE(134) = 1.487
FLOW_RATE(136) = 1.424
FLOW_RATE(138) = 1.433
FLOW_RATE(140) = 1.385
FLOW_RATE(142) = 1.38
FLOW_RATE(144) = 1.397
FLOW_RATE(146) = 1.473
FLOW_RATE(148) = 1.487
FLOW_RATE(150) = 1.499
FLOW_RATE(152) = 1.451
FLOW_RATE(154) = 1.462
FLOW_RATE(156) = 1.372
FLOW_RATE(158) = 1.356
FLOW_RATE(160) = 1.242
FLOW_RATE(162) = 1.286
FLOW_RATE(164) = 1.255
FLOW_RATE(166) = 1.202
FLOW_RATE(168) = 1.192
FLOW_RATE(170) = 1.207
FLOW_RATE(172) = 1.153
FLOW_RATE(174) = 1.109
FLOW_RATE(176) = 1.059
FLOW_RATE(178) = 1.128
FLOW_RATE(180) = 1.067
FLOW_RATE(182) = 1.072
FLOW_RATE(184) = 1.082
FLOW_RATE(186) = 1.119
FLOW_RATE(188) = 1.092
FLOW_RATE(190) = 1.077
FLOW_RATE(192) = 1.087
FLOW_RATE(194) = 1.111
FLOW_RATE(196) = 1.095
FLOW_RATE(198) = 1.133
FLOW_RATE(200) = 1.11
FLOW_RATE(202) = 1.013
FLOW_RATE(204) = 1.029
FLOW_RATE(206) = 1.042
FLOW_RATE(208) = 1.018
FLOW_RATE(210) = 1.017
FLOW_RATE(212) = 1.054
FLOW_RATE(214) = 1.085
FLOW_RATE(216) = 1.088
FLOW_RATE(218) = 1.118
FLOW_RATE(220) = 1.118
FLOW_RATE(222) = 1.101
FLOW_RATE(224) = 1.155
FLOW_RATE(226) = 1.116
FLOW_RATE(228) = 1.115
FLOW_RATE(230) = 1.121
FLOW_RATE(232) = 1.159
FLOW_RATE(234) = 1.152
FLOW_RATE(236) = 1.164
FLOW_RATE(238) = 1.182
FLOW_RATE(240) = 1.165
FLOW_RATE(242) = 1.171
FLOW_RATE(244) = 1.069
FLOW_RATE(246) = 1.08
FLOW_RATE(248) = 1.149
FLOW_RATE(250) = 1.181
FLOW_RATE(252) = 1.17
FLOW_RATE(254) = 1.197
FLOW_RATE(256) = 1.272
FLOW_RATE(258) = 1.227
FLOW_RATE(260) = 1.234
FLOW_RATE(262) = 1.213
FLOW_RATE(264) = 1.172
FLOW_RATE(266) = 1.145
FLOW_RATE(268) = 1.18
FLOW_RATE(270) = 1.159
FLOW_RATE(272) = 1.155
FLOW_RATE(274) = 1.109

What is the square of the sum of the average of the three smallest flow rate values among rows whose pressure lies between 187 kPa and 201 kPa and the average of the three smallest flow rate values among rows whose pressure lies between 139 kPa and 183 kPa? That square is 4.6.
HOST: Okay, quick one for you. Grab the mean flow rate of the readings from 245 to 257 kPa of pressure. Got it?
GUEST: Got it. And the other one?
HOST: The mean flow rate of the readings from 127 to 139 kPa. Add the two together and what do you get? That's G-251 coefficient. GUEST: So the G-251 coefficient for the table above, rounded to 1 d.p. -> 2.7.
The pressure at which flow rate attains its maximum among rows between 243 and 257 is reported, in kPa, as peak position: 256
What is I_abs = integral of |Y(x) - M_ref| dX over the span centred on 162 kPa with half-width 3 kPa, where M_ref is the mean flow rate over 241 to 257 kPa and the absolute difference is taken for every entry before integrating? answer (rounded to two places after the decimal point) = 0.60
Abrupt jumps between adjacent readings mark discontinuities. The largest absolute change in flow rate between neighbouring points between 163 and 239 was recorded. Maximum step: 0.097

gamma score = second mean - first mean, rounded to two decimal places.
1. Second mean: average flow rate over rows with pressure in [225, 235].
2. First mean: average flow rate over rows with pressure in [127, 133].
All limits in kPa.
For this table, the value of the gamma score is -0.39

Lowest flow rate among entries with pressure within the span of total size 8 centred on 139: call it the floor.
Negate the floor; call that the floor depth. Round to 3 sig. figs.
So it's -1.38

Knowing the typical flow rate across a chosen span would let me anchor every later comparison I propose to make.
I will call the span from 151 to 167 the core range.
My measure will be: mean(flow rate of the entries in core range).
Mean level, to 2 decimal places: 1.33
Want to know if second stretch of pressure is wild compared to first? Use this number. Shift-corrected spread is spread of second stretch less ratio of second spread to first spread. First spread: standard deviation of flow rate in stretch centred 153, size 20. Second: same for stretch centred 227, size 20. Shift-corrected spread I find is -0.24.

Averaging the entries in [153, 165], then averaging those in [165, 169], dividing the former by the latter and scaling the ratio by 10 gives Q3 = 11.1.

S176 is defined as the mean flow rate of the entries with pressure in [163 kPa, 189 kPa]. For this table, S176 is 1.13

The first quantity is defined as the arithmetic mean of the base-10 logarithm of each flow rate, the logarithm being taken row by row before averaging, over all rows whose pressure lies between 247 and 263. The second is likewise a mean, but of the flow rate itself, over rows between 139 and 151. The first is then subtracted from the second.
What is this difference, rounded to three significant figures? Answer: 1.36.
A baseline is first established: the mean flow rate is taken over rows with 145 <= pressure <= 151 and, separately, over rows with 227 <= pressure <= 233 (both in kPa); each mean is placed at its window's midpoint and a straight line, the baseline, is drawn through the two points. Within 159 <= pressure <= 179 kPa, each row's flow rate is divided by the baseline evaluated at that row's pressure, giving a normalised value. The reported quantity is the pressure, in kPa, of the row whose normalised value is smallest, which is 176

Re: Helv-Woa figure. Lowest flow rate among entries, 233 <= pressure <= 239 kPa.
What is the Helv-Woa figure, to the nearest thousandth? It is 1.152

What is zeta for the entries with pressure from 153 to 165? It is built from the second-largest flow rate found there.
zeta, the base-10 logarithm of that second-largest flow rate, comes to 0.137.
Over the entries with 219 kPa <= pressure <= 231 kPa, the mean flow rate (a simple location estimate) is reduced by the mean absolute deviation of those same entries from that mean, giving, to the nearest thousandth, 1.110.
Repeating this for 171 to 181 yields 1.071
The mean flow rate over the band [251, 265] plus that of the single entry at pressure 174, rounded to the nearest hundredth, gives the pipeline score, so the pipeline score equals 2.32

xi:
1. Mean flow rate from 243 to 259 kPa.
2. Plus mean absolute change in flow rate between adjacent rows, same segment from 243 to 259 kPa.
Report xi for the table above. 1.21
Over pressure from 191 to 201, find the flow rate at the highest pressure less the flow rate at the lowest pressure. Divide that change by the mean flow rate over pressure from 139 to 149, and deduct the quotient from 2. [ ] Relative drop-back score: 1.98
